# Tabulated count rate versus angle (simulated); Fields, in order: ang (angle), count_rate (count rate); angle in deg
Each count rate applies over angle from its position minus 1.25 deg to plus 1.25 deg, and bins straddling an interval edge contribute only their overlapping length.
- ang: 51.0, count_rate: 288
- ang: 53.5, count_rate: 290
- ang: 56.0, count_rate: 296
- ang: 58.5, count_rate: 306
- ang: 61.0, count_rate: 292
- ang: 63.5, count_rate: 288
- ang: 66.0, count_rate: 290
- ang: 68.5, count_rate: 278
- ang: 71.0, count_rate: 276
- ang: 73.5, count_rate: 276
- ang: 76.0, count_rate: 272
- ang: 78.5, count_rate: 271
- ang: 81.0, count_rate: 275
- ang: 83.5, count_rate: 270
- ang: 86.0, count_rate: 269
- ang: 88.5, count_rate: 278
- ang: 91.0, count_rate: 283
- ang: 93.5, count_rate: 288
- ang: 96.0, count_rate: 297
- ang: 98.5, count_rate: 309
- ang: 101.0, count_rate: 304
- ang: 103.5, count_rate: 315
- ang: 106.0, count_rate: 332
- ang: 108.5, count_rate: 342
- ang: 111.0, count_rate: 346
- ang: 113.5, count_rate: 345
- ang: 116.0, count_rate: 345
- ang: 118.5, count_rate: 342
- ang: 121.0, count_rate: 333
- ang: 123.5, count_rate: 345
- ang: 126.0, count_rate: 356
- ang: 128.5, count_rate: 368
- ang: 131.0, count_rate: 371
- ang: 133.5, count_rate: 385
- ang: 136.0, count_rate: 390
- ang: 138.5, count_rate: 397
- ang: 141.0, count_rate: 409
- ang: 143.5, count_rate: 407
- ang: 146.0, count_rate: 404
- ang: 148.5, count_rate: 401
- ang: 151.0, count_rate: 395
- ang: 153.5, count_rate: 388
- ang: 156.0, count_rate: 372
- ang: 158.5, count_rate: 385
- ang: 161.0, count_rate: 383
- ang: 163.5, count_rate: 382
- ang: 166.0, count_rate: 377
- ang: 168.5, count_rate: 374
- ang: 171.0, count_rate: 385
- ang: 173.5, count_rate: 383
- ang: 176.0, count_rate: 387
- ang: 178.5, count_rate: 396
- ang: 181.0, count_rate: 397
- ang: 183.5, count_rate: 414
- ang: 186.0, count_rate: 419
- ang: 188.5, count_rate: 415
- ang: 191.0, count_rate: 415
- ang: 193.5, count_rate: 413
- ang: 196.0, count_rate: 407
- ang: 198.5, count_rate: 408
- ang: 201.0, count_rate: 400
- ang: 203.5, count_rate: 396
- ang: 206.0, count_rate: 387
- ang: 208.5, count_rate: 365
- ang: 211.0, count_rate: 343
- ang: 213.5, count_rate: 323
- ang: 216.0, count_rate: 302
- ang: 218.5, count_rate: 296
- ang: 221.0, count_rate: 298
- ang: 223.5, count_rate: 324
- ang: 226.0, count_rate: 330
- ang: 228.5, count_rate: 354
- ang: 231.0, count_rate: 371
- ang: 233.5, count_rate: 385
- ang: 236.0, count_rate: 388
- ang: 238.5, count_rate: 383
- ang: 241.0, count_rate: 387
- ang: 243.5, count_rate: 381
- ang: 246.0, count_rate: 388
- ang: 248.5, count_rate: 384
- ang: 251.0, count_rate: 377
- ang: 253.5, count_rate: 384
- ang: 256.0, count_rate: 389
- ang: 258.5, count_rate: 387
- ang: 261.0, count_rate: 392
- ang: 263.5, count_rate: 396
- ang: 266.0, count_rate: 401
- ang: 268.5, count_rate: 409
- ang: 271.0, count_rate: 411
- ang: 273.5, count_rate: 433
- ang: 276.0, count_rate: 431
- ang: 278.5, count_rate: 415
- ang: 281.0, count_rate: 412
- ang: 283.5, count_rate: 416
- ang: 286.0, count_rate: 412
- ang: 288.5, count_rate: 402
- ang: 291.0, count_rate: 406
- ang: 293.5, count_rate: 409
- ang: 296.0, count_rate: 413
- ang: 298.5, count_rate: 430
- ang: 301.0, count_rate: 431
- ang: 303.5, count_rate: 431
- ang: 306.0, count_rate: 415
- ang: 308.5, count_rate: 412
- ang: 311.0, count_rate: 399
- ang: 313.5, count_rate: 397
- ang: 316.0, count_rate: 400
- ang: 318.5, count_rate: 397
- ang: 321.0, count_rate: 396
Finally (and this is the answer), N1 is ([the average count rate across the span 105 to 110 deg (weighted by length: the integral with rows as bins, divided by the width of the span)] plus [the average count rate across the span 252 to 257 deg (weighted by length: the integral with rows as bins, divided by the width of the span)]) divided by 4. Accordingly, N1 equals 181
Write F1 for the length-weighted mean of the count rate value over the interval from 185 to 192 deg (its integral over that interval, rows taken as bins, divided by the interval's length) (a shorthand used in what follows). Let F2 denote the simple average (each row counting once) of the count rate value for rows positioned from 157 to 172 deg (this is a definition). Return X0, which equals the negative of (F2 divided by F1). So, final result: -0.92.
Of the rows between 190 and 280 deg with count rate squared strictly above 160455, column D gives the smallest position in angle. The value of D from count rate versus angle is 191.0 deg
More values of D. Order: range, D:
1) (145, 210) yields 146.0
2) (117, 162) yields 141.0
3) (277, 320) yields 278.5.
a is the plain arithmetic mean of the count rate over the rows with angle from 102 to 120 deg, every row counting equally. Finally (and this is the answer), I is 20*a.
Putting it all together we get 6763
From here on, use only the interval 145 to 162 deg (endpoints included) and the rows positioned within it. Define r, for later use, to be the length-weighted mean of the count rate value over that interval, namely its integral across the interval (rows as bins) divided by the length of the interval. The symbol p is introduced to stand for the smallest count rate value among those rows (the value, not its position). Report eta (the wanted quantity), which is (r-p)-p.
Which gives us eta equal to -354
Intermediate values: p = 372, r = 390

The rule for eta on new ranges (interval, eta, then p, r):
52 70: -265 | 278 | 291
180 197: -382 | 397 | 412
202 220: -247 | 296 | 345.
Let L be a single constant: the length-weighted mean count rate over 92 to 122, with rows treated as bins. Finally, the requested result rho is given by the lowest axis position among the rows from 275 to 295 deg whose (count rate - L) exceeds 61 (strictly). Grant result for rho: 276.0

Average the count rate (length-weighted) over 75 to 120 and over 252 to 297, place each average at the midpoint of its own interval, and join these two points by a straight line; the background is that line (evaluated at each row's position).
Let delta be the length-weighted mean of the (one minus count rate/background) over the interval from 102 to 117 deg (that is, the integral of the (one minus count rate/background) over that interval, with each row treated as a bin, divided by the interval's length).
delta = -0.08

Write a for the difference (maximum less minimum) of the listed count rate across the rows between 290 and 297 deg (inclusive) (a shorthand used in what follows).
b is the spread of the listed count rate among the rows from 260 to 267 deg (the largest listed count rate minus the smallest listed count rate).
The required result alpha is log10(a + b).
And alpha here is 1.20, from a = 7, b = 9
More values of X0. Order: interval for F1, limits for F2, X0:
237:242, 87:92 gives -0.73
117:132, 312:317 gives -1.13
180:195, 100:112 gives -0.79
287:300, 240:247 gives -0.93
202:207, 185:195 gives -1.06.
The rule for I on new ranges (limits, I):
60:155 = 6596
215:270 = 7369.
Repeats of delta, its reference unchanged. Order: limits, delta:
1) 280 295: 0.01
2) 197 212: -0.05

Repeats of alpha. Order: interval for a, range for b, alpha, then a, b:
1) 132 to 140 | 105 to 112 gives 1.41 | 12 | 14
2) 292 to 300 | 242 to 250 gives 1.45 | 21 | 7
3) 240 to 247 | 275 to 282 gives 1.41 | 7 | 19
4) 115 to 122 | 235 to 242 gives 1.23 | 12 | 5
